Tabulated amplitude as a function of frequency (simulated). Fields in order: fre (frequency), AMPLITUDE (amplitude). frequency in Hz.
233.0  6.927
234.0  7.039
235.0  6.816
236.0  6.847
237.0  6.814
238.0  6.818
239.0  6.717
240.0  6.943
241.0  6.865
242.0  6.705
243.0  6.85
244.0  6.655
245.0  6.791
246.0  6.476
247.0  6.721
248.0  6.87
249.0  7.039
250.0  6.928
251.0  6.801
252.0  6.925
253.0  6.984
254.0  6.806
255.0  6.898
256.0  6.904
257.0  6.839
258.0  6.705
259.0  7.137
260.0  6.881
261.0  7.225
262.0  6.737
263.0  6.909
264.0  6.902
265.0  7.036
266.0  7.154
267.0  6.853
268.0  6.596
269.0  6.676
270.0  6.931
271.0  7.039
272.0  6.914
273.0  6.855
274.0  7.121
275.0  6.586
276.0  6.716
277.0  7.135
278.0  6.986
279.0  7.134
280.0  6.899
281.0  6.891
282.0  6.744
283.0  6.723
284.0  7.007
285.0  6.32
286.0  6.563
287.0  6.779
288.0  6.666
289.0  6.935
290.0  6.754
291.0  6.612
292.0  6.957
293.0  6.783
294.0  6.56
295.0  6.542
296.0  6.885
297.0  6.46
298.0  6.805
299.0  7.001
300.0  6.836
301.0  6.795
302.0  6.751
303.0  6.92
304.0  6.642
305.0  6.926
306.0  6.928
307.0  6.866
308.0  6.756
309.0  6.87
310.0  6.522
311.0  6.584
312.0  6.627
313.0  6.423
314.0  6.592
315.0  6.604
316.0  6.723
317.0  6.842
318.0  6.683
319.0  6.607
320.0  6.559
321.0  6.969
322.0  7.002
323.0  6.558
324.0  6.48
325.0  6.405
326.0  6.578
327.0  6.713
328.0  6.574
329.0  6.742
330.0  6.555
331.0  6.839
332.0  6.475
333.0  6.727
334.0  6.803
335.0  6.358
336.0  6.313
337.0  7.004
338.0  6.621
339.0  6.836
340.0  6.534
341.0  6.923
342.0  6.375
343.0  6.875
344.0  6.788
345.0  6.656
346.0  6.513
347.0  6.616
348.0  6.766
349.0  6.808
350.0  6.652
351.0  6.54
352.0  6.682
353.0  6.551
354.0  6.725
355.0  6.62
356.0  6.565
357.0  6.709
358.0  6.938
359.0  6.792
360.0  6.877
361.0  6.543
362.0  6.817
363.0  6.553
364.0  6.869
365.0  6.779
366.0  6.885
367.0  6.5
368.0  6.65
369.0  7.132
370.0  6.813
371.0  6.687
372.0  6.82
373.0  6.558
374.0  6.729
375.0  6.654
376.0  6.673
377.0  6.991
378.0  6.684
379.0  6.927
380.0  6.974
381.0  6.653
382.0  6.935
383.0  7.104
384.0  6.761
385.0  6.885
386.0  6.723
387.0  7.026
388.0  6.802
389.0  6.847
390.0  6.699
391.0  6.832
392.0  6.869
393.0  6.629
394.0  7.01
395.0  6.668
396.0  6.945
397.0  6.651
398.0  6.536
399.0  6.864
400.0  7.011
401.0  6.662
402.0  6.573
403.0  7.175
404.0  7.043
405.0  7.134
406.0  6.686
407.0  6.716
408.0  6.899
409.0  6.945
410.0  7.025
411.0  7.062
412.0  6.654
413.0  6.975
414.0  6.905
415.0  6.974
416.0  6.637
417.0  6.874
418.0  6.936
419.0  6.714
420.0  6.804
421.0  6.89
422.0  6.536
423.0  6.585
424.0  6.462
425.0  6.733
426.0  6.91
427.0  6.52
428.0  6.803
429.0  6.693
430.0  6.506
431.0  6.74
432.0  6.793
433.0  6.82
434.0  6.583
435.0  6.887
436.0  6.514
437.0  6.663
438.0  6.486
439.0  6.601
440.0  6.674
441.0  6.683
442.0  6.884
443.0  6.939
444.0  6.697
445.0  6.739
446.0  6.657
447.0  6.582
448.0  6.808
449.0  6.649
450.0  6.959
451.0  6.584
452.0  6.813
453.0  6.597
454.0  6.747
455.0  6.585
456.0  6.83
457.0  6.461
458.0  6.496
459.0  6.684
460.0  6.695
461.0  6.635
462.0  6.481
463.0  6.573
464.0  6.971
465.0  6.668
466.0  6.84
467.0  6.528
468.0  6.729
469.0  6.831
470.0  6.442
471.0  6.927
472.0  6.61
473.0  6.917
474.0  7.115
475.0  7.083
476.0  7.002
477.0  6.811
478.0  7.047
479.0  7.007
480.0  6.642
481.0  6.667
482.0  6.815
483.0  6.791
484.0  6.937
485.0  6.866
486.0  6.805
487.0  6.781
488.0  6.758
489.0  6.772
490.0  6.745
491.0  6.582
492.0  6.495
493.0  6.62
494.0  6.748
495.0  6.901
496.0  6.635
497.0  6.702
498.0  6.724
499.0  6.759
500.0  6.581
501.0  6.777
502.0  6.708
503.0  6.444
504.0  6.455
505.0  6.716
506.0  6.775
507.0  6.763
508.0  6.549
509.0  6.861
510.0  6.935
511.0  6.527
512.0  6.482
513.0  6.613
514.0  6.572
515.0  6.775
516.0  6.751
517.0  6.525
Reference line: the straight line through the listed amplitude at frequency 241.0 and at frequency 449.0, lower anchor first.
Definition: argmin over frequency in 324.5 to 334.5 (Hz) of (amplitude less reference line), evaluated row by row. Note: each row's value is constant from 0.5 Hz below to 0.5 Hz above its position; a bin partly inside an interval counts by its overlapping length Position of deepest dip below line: 325.0 Hz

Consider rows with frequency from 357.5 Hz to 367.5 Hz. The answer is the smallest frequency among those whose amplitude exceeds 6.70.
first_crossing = 358.0 Hz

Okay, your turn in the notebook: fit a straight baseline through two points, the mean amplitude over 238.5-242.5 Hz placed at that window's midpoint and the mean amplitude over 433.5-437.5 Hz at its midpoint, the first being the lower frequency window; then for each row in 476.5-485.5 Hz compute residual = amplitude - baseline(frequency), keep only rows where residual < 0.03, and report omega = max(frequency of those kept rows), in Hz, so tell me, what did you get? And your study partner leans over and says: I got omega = 480.0 Hz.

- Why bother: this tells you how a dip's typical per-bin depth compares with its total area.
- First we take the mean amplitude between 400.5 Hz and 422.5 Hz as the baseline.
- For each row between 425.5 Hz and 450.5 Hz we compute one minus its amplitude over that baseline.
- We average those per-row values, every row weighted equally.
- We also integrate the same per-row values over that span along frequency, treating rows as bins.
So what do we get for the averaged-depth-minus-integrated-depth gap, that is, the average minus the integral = -0.50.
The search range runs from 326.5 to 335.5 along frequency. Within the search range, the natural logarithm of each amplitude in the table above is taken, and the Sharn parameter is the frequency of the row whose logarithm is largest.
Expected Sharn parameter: 331.0 Hz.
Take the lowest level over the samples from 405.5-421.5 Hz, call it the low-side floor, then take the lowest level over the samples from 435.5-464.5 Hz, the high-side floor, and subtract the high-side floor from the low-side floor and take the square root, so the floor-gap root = 0.42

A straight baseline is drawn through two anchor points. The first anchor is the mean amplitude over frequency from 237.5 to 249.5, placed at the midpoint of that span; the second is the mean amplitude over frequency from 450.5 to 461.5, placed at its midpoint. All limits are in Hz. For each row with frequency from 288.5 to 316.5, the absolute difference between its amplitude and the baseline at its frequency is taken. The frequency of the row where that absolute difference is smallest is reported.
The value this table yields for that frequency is 302.0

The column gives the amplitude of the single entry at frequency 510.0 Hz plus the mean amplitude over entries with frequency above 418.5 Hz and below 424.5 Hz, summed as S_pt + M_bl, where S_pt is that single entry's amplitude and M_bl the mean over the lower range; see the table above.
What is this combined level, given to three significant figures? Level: 13.6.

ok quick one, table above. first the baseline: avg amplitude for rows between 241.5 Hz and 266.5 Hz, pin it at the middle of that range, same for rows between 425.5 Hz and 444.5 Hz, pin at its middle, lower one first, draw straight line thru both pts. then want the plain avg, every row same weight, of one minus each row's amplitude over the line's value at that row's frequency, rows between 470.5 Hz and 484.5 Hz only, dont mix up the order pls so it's -0.03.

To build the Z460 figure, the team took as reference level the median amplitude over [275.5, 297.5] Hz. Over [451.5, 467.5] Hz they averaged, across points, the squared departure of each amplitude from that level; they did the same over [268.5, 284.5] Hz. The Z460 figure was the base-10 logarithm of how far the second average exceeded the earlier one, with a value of -1.87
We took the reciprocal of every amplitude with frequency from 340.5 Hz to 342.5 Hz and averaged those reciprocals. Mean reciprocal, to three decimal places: 0.151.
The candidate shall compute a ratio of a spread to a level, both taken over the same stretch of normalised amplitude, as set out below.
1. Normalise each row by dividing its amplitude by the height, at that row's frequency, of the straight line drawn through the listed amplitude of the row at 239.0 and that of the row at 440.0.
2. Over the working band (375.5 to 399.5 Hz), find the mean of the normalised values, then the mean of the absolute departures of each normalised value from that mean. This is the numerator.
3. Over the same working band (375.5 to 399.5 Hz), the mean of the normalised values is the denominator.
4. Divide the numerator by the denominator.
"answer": 0.0189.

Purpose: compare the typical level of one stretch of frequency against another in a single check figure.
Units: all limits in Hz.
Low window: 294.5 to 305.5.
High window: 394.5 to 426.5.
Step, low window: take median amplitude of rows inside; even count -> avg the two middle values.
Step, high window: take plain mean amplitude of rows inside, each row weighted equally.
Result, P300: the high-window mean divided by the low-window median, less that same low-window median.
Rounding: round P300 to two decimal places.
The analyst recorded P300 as -5.80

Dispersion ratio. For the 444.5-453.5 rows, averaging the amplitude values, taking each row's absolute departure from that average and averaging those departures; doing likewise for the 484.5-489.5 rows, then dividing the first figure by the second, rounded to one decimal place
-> 3.4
